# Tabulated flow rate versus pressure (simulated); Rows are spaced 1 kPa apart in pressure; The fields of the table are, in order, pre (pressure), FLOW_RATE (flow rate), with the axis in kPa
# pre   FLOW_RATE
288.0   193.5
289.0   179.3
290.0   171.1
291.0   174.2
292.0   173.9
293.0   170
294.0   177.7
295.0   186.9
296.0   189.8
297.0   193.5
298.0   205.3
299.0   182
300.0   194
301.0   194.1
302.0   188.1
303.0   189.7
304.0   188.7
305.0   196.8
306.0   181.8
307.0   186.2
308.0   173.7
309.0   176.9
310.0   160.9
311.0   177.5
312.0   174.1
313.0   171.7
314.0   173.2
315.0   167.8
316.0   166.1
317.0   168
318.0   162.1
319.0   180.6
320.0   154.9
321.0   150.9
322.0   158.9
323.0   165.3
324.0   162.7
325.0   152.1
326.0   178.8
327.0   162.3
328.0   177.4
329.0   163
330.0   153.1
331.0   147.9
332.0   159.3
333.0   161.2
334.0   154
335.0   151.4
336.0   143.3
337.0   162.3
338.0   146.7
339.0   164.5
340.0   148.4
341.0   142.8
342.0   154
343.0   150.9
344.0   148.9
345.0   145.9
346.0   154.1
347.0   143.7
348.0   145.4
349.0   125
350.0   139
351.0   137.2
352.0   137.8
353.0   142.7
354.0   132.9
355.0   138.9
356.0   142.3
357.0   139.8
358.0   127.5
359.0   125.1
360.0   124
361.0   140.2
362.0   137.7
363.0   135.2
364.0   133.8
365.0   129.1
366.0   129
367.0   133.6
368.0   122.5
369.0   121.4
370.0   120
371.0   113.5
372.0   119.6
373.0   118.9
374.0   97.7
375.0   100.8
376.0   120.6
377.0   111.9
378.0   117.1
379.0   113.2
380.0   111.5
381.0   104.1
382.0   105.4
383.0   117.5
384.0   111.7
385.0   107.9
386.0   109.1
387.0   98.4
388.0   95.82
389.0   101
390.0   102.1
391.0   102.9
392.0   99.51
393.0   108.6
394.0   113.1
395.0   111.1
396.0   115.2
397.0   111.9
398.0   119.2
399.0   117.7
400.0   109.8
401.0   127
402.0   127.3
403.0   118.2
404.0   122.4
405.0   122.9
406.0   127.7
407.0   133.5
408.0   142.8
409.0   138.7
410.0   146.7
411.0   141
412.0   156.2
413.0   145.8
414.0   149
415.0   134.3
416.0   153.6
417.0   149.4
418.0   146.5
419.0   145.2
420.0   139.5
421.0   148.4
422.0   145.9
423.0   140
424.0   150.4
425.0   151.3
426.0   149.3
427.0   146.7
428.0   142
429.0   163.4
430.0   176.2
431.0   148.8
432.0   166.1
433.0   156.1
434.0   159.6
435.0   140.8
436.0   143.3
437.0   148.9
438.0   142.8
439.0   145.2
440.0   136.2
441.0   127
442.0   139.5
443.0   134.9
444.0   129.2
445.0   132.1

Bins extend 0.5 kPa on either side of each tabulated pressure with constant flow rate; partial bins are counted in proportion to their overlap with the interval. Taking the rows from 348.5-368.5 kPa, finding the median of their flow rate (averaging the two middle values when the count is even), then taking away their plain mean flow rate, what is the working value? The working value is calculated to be 0.8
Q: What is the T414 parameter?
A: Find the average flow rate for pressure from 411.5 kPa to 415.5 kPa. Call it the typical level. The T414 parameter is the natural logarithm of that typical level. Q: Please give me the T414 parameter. 4.99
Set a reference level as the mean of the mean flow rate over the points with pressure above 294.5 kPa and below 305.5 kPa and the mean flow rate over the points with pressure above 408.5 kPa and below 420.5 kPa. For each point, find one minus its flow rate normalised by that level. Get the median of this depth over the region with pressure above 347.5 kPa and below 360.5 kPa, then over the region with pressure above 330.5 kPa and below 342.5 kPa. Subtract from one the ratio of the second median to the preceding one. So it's 0.48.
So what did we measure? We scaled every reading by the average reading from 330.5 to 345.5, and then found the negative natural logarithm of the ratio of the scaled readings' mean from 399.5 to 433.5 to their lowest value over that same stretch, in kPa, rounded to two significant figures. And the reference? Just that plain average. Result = -0.26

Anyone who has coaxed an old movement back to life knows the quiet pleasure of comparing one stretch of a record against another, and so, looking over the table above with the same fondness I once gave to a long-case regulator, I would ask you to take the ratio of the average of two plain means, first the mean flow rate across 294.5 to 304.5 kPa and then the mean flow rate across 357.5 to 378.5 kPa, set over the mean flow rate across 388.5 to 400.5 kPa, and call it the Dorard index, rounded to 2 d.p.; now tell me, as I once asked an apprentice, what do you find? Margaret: 1.44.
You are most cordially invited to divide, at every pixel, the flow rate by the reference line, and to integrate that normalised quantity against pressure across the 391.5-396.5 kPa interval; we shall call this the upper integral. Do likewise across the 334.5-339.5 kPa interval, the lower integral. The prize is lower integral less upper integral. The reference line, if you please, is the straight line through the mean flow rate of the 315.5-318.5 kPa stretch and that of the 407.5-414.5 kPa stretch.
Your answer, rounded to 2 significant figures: 1.1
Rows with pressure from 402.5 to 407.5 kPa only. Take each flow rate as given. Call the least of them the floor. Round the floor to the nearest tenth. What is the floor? 118.2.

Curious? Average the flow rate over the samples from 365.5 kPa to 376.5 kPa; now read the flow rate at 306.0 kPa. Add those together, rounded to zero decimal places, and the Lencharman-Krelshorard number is 300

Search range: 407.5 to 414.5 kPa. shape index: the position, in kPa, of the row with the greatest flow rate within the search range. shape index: 412.0 kPa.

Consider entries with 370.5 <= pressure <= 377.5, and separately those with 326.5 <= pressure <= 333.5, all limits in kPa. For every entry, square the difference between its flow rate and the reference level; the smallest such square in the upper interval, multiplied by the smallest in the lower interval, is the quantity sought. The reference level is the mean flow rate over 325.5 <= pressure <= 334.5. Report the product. 288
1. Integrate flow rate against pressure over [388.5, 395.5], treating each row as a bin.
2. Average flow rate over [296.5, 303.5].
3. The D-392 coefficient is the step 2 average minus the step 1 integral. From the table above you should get -546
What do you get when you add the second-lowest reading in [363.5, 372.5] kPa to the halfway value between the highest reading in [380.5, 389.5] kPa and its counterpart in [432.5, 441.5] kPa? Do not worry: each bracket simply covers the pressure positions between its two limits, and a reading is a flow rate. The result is 258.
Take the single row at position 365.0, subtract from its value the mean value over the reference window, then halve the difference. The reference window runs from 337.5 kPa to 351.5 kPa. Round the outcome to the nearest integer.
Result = -9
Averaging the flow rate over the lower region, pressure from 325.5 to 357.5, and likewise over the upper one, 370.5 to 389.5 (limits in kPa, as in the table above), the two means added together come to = 259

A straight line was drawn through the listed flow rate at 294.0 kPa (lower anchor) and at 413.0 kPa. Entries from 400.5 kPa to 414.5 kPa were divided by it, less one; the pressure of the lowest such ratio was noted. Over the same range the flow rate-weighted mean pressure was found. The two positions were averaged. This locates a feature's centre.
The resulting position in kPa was 405.4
